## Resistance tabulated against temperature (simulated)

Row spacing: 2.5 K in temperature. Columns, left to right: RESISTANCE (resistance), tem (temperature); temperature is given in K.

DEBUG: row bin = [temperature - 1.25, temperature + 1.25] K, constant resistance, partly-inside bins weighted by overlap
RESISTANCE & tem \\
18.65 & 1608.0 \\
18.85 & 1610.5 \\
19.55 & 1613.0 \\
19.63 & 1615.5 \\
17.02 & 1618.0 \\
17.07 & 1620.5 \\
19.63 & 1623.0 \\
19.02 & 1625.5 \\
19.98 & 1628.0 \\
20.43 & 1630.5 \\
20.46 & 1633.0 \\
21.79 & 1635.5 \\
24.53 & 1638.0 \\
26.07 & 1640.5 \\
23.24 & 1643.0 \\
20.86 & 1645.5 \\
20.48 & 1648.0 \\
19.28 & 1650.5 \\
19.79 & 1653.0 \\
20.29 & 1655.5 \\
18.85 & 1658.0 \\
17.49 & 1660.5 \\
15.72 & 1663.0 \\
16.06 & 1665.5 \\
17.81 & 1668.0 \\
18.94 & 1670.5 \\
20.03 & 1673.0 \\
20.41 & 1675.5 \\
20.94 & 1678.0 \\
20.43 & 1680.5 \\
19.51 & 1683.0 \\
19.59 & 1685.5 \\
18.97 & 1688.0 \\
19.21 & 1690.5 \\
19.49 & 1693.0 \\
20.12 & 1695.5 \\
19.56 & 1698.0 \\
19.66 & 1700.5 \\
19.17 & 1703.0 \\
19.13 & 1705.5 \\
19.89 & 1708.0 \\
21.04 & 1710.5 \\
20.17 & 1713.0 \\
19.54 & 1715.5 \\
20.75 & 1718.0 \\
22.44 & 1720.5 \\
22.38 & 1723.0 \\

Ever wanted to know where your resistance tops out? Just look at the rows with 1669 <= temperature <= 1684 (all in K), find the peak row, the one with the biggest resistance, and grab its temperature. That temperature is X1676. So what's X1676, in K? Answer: 1678.0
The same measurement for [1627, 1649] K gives 1640.5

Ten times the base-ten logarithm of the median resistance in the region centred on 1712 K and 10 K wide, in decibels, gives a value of 13.0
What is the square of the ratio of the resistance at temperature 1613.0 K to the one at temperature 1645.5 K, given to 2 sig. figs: 0.88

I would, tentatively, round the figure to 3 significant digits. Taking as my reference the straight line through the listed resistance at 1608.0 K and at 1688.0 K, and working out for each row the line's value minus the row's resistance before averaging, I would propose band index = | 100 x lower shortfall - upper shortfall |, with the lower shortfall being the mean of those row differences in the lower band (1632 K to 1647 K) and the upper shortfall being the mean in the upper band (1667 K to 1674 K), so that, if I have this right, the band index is 405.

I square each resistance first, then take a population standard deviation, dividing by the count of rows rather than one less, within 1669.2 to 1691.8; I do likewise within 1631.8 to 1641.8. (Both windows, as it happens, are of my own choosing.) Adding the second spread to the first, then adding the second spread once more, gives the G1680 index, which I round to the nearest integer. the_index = 232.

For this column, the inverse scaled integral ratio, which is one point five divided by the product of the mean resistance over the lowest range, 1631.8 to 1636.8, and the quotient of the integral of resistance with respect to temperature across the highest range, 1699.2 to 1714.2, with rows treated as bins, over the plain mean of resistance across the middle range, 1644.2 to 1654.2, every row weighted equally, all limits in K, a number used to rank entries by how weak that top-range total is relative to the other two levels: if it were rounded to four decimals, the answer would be 0.0048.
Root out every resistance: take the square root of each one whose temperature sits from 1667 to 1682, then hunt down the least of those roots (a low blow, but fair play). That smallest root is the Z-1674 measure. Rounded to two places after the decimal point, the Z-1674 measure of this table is 4.22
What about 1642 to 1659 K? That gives 4.34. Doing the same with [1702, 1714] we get 4.37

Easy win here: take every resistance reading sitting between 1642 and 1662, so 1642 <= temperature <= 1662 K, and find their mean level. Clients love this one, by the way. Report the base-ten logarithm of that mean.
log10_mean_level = 1.30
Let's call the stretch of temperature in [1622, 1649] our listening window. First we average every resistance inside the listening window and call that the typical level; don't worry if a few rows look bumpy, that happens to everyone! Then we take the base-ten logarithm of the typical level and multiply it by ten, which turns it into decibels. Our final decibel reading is 13.3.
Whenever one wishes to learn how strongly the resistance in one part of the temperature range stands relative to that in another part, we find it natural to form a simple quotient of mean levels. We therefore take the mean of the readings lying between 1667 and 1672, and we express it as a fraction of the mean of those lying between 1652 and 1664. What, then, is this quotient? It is 1.00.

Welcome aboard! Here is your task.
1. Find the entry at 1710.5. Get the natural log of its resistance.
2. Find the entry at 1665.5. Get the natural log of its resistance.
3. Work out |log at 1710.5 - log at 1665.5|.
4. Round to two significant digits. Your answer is 0.27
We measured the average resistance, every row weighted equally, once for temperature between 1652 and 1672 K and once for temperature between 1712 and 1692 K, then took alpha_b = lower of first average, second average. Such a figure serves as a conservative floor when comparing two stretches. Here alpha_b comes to 18.1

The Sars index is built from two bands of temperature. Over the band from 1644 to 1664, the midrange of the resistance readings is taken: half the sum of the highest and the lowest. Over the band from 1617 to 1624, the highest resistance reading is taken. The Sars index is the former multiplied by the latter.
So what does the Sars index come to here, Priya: 359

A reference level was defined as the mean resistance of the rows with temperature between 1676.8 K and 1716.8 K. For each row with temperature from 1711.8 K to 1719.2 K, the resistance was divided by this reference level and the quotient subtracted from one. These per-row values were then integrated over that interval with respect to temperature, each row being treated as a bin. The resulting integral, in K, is -0.14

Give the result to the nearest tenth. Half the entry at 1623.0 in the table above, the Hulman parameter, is 9.8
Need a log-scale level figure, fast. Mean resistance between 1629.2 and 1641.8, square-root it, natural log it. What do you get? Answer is 1.56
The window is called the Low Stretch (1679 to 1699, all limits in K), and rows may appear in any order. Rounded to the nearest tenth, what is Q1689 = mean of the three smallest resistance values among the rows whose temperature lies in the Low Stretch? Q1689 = 19.2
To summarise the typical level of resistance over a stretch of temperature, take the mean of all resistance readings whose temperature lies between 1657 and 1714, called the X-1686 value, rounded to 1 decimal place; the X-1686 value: 19.2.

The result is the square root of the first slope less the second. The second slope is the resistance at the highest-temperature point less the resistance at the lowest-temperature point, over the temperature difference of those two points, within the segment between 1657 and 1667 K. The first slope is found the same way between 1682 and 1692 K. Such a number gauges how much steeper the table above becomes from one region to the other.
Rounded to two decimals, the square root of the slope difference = 0.58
